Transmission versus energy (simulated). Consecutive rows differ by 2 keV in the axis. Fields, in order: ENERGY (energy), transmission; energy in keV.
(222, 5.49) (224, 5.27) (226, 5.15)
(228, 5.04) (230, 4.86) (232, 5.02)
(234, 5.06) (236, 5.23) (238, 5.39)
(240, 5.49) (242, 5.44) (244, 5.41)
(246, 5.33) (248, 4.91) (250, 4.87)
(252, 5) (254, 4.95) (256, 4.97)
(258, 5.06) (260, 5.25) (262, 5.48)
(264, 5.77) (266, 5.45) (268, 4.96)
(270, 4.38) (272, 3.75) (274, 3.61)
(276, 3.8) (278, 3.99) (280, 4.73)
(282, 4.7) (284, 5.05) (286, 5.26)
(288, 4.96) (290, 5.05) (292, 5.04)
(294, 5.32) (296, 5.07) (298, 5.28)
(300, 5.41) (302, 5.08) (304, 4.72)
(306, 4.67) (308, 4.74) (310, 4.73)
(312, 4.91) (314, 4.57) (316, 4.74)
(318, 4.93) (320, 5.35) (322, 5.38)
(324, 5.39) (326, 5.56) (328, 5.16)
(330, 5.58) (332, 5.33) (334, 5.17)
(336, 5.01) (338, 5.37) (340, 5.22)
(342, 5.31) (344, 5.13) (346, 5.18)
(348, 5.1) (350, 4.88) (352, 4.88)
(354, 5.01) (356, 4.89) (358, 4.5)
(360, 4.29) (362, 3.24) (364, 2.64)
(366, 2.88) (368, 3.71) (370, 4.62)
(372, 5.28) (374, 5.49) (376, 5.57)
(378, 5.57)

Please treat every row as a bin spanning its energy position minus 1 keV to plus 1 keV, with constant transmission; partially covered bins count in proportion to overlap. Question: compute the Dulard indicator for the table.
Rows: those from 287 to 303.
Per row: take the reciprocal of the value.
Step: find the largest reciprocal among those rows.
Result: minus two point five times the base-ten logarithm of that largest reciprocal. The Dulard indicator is 1.739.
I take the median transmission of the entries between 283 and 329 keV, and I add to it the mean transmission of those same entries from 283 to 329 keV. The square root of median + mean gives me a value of 3.180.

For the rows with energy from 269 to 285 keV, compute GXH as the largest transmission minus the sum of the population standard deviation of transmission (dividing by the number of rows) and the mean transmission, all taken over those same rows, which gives 0.30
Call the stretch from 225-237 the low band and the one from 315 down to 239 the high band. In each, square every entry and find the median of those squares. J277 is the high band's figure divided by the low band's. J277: 0.97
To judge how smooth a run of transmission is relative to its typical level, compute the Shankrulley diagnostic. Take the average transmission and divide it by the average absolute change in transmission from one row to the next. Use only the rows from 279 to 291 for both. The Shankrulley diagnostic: 25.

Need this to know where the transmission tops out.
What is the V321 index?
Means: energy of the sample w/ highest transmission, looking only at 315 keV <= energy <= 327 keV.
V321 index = 326 keV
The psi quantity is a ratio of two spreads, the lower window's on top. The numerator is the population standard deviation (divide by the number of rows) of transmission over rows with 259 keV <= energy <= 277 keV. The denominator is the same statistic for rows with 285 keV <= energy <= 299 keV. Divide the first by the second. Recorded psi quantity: 6.03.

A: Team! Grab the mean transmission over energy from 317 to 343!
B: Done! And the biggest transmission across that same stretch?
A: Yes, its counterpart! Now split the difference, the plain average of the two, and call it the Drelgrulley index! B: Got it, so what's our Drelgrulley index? 5.43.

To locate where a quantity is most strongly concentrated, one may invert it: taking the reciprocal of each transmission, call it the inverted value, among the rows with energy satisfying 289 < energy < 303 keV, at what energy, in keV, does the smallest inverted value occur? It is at 300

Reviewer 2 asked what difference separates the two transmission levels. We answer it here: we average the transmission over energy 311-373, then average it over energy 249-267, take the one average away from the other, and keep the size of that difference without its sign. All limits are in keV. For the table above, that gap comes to 0.39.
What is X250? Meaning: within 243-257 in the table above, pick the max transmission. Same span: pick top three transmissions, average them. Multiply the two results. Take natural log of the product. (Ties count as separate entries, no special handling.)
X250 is 3.35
